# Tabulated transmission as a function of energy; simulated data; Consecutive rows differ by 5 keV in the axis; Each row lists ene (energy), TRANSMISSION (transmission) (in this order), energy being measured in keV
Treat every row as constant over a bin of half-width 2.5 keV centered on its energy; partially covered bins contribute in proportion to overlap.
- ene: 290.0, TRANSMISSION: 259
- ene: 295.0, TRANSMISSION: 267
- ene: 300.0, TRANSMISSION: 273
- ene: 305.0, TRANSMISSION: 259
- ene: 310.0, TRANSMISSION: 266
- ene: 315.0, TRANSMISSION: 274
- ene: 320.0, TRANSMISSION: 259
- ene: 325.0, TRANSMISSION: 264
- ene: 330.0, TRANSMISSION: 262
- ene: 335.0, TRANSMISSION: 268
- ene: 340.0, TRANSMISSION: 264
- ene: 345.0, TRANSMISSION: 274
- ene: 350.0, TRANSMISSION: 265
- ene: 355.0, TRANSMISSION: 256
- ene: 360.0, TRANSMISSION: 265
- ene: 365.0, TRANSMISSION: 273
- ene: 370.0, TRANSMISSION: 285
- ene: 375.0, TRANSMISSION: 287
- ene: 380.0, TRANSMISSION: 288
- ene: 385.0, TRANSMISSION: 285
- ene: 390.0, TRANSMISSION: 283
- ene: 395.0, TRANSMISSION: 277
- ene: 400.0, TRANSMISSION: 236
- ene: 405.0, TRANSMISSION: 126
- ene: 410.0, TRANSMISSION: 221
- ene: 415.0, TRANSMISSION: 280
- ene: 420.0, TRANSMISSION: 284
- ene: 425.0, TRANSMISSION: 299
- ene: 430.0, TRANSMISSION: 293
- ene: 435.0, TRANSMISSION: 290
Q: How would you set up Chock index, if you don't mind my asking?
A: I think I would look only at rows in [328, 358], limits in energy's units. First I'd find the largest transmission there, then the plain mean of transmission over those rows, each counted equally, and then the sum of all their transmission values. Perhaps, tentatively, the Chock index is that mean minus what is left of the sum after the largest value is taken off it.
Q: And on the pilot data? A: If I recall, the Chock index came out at -1050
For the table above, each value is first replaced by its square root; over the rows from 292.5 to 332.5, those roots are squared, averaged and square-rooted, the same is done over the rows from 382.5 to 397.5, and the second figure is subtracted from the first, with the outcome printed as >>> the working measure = -0.49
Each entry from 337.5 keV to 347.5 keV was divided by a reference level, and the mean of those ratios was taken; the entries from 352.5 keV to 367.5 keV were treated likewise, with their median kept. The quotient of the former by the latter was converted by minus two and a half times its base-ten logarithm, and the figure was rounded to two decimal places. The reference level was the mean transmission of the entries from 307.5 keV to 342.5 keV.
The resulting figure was -0.02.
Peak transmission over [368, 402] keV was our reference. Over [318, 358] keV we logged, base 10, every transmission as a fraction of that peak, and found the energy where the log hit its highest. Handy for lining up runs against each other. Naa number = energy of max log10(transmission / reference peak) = 345.0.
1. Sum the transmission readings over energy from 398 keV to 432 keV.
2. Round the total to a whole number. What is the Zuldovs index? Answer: 1739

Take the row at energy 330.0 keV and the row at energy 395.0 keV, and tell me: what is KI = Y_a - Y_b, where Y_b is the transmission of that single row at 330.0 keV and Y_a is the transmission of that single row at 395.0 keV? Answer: 15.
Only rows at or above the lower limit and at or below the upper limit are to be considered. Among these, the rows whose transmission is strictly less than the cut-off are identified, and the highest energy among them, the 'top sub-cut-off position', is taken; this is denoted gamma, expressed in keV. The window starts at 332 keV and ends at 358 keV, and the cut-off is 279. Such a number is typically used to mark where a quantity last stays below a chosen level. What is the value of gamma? 355.0 keV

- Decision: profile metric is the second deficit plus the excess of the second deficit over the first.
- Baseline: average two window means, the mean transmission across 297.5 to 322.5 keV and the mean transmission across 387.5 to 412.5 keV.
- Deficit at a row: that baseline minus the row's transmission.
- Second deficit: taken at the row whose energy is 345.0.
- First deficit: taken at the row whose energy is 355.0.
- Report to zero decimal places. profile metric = -45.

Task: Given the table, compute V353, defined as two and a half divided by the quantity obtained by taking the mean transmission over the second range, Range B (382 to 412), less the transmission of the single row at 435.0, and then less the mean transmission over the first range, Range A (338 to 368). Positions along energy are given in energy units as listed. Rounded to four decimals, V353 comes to -0.0079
